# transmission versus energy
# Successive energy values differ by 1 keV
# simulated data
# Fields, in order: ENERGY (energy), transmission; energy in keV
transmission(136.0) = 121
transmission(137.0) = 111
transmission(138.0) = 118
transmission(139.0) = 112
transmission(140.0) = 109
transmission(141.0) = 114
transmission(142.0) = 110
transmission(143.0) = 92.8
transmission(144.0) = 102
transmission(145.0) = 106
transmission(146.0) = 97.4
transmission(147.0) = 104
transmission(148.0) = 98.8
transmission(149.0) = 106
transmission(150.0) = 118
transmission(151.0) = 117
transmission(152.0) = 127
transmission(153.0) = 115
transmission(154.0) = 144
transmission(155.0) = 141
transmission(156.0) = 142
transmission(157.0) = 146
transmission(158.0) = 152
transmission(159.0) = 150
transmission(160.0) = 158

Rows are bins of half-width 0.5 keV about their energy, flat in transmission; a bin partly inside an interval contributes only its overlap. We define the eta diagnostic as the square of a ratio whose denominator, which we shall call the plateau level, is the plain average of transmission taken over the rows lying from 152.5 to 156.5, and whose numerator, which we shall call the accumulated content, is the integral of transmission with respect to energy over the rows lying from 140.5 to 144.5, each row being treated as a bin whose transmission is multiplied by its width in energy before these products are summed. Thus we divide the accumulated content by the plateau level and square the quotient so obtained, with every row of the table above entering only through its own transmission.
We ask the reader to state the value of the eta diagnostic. 10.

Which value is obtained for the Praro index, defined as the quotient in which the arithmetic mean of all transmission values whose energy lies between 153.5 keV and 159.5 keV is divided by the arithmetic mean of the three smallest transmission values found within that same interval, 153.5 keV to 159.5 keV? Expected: 1.02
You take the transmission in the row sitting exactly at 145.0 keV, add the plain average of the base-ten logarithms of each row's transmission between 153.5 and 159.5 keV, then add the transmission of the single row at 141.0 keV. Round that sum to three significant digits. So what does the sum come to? 222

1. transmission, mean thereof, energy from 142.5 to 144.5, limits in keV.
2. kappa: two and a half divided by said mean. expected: 0.026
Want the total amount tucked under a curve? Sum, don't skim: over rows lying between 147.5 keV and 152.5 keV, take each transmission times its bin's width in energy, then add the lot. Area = 567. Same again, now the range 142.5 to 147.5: 502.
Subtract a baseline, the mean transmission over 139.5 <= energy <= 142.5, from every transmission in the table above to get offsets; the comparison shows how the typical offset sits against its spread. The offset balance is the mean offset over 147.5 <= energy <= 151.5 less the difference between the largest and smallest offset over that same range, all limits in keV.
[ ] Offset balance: -20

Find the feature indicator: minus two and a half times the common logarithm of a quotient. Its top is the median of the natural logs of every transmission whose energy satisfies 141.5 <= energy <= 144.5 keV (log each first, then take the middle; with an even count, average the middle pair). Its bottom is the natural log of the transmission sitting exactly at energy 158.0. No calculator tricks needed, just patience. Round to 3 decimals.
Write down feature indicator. 0.090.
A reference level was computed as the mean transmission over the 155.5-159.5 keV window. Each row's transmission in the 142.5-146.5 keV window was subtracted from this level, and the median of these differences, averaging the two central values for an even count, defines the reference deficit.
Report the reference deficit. 48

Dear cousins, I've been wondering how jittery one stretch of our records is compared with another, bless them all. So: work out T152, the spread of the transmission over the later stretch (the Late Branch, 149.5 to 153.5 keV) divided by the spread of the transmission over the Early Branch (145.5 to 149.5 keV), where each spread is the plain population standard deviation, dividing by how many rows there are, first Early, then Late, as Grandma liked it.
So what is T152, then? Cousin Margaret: 1.3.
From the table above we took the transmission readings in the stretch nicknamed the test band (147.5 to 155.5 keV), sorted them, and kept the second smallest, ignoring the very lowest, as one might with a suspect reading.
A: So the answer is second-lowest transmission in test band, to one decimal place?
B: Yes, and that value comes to 106.0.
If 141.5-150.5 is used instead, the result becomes 97.4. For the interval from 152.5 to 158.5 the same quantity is 141.0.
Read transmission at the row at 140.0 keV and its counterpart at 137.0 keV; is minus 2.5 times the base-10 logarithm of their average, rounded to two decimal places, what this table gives -5.10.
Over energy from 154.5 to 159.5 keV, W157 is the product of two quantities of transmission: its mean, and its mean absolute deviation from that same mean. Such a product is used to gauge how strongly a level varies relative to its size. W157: 561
